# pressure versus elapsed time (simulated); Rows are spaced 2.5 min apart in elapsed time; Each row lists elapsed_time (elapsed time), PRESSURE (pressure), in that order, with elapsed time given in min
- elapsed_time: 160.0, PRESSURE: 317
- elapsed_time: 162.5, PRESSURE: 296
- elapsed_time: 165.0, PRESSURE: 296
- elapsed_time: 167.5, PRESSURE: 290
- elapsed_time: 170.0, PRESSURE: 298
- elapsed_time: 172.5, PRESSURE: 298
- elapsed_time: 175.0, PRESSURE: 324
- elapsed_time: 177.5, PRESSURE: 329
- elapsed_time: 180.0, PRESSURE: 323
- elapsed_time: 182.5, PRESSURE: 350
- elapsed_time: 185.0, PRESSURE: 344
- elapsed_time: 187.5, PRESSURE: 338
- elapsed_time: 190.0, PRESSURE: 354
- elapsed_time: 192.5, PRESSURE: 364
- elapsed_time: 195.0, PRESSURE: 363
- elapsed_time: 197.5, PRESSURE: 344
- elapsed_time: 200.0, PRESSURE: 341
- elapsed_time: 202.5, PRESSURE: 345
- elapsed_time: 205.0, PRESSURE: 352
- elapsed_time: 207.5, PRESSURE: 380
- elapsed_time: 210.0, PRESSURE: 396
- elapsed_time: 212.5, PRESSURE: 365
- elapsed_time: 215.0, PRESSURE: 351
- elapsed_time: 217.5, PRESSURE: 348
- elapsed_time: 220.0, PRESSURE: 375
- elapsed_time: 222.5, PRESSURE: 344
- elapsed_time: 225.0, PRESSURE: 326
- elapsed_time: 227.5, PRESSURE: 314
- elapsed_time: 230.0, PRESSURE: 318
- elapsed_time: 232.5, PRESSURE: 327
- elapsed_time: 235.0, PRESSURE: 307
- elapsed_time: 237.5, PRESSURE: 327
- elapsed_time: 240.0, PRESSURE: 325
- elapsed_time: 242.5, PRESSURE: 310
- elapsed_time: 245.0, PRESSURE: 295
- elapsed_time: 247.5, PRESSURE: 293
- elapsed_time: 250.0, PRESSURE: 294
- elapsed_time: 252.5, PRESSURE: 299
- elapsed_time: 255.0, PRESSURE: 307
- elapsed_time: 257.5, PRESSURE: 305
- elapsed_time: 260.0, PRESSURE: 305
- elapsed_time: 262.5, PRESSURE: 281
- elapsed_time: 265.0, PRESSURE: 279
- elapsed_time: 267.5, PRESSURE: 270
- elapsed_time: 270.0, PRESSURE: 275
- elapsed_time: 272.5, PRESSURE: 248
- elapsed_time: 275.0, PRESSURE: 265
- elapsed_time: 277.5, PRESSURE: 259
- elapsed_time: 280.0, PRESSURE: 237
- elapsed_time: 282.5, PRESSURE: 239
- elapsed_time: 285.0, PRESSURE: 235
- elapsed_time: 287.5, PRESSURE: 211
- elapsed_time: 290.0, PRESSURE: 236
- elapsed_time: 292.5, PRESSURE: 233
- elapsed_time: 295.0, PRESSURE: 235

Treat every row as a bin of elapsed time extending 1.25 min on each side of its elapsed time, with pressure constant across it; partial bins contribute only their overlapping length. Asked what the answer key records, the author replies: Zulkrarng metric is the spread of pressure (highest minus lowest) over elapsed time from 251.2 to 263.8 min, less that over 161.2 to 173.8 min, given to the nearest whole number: 18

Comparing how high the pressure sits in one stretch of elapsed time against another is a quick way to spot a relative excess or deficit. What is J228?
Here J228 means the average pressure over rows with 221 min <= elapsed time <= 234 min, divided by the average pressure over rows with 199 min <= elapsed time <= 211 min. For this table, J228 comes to 0.90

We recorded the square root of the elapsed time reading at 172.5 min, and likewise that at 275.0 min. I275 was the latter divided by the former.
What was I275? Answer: 0.94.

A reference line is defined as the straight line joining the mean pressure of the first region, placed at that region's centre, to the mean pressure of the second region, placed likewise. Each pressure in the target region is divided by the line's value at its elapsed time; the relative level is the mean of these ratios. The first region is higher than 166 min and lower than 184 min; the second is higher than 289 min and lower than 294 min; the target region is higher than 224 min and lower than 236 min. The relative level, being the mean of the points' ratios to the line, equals 1.15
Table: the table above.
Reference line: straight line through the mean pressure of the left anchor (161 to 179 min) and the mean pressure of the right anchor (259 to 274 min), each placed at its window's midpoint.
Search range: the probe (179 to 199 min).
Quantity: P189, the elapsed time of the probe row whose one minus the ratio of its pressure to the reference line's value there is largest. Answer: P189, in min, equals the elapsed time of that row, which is 180.0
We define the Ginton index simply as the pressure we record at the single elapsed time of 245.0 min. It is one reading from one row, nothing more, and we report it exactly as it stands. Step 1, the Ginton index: 295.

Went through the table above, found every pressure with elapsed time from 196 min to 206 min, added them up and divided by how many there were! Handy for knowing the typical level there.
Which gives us 346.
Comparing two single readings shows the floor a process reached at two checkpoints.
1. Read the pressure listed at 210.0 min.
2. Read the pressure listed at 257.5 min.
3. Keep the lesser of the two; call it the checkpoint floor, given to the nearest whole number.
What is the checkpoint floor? 305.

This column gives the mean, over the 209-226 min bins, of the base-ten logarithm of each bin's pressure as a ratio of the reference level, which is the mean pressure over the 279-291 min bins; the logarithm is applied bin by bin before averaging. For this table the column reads 0.19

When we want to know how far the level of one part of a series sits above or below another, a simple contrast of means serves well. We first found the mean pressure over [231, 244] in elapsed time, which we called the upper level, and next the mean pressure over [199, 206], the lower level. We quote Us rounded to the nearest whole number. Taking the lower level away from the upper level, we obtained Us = -27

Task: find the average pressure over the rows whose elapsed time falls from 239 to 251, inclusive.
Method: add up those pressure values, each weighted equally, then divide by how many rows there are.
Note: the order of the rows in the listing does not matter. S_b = 303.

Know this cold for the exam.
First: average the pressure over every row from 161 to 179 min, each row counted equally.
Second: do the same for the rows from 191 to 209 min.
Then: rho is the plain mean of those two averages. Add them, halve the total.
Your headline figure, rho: 330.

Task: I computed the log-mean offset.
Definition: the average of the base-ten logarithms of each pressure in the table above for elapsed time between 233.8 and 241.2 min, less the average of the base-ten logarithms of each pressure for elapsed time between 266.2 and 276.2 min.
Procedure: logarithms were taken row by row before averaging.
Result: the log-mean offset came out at 0.082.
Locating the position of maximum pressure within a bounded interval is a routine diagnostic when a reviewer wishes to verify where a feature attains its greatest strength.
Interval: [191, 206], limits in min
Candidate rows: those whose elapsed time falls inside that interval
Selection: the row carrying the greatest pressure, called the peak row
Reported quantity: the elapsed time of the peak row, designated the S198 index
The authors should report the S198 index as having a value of 192.5 min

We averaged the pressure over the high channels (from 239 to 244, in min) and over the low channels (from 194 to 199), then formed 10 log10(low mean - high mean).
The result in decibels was 15.6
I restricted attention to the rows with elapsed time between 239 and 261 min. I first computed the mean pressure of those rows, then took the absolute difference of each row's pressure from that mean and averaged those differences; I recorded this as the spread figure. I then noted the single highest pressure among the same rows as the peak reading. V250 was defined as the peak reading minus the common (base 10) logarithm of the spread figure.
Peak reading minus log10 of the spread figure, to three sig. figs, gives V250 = 324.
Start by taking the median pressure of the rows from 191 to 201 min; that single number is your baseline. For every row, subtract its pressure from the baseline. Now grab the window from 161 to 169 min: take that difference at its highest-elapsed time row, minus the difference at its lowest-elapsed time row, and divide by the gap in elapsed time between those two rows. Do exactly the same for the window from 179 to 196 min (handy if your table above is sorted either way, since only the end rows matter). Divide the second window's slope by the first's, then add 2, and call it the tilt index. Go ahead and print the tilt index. -0.2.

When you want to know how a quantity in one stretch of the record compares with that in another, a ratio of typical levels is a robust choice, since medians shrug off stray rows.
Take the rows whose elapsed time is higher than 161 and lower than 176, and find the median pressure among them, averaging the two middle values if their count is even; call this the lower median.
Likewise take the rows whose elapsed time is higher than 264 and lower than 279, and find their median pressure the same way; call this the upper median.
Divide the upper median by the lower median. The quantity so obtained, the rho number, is 0.90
